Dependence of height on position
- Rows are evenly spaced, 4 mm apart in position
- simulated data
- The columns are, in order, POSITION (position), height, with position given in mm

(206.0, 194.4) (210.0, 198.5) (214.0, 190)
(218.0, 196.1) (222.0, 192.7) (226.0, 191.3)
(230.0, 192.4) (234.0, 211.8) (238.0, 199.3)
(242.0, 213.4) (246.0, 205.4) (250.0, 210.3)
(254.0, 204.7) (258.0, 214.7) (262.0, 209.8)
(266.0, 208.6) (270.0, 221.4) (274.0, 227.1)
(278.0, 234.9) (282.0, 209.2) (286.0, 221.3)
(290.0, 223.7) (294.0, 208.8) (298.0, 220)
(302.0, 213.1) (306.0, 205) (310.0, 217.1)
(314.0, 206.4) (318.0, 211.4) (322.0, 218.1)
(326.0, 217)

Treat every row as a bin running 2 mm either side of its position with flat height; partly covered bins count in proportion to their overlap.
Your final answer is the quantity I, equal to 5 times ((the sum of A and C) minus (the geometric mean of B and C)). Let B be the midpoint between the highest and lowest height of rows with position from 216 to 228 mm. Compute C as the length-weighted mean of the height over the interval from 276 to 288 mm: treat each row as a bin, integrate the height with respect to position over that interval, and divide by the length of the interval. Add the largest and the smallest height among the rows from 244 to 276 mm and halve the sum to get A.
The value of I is 1152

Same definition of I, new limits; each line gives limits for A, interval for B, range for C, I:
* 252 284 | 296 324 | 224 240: 1065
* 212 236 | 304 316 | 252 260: 1001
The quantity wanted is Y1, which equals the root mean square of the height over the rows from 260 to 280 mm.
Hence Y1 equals 221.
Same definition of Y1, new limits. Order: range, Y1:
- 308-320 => 212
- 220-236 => 197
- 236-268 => 208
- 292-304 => 214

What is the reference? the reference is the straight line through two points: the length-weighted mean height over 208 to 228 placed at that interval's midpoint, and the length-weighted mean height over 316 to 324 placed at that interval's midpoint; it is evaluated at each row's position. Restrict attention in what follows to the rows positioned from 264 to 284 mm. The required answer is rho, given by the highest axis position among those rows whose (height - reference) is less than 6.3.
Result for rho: 282.0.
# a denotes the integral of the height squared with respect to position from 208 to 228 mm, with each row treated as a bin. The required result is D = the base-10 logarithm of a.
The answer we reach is 5.88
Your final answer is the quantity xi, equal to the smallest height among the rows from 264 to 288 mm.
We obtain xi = 208.6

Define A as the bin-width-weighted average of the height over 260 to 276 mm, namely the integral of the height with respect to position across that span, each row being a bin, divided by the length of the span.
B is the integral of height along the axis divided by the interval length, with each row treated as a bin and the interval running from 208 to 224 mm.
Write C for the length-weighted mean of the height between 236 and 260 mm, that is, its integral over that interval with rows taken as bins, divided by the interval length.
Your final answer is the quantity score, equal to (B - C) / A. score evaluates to -0.06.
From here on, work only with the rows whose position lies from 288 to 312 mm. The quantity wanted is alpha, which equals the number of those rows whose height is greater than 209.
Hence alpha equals 4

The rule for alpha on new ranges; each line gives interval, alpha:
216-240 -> 1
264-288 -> 5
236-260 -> 3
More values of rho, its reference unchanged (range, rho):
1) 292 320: 318.0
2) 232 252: 246.0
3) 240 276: 266.0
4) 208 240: 238.0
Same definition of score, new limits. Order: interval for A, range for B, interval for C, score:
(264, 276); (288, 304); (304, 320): 0.03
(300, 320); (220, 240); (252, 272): -0.07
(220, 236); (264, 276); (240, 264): 0.05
